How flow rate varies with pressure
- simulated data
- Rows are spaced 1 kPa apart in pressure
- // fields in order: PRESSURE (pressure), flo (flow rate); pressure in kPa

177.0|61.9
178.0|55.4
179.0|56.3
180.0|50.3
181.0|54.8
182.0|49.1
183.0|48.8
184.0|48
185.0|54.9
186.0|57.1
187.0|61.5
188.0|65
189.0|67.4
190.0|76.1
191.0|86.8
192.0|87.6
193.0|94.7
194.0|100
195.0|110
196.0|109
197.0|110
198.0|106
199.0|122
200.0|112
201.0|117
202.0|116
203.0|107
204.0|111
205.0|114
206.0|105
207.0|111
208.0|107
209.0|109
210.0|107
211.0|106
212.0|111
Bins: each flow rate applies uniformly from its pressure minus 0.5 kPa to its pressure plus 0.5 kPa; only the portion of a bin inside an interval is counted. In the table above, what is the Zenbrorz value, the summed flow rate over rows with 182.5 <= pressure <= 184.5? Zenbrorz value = 97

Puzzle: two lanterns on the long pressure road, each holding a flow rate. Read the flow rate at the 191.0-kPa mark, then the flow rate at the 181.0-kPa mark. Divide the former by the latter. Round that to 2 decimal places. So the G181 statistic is 1.58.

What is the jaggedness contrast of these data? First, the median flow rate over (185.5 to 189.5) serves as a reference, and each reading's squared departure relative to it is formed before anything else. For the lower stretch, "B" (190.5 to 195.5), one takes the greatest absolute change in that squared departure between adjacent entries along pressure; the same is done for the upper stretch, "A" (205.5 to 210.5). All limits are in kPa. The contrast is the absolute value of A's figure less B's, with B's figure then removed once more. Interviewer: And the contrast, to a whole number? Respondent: -537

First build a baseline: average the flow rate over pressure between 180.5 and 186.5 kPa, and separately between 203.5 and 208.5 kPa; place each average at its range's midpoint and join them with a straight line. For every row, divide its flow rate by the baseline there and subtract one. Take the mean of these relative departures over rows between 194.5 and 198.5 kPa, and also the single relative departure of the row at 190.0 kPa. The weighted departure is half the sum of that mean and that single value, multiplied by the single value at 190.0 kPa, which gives 0.021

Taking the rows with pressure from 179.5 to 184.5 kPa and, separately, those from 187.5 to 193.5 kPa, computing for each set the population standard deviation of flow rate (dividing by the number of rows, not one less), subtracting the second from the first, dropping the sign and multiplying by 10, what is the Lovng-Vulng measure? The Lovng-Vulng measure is 85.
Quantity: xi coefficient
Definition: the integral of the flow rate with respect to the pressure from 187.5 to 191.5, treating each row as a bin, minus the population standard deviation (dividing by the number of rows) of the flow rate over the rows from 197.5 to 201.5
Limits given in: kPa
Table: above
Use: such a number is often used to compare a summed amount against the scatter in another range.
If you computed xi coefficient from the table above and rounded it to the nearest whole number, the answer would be 289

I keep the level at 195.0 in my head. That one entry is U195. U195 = 110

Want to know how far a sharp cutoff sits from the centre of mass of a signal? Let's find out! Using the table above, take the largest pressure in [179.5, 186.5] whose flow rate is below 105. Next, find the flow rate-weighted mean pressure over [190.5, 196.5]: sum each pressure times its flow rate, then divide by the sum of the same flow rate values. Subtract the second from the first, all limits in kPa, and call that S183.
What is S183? -7.7 kPa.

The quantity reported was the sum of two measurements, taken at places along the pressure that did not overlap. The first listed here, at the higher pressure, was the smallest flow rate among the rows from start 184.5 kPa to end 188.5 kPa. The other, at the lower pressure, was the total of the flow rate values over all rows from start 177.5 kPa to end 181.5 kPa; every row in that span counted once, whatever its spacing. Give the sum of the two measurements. 272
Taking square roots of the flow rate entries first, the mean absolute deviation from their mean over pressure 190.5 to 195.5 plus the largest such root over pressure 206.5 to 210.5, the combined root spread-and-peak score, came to 10.9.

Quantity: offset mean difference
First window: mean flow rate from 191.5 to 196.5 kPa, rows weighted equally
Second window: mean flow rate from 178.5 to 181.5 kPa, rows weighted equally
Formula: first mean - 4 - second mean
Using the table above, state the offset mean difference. 42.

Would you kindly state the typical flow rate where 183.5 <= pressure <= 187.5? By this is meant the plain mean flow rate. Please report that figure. 55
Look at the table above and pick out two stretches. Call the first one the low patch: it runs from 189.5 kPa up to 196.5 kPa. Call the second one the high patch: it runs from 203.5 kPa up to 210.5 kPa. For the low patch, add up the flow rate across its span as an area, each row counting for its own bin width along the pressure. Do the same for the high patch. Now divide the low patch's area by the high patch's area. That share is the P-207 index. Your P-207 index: 0.87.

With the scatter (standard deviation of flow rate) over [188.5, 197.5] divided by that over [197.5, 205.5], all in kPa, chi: 2.9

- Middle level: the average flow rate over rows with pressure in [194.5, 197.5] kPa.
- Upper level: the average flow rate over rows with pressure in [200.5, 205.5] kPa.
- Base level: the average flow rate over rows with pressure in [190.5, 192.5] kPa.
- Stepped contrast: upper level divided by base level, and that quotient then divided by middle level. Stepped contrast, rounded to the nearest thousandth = 0.012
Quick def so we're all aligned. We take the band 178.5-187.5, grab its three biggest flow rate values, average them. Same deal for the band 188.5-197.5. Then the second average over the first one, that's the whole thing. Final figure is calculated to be 1.88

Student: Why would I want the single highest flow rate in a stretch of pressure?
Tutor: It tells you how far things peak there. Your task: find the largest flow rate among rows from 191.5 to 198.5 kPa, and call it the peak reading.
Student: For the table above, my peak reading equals 110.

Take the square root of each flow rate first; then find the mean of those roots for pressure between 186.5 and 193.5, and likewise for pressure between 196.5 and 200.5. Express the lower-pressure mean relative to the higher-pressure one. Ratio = 0.83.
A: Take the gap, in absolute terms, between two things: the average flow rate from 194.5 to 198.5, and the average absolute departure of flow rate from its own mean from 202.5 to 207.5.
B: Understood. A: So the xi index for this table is 106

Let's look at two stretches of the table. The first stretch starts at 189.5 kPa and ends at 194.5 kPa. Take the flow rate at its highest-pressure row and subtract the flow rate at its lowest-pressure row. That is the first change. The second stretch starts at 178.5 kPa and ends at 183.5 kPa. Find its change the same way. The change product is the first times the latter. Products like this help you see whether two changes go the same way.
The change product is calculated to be -179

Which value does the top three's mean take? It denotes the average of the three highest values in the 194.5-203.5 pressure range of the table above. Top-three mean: 118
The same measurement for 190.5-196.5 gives 106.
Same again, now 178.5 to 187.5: 58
